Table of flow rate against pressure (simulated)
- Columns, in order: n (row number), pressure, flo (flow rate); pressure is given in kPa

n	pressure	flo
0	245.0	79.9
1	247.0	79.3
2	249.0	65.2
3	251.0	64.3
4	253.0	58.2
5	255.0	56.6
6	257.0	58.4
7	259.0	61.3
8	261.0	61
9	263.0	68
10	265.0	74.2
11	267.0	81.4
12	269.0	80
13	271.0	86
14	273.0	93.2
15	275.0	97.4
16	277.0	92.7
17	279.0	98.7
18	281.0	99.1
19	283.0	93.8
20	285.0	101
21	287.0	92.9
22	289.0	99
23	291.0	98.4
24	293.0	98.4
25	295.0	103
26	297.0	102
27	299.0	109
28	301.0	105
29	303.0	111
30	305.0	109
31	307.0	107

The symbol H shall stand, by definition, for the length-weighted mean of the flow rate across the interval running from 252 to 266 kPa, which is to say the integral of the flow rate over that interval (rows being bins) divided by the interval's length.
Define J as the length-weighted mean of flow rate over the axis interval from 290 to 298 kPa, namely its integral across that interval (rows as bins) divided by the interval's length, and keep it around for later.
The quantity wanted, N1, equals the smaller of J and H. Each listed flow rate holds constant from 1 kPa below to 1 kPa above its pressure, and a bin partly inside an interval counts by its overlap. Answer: 63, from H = 63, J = 100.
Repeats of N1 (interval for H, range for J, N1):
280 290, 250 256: 60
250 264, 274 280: 61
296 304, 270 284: 94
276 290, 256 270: 69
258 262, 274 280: 61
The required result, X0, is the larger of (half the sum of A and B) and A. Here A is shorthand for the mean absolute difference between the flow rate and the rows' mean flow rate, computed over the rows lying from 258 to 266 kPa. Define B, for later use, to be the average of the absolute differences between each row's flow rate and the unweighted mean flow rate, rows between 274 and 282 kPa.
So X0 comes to 5.0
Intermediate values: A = 5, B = 2.1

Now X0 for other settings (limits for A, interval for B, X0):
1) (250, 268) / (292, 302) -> 6.5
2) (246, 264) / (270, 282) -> 5.0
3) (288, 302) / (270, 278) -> 3.1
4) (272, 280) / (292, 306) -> 3.1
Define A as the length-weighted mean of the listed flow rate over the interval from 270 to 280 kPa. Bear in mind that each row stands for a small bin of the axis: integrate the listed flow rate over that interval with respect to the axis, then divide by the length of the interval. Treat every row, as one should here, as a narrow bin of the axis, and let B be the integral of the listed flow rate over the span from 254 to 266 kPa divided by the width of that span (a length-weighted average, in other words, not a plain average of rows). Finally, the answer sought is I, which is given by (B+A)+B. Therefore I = 220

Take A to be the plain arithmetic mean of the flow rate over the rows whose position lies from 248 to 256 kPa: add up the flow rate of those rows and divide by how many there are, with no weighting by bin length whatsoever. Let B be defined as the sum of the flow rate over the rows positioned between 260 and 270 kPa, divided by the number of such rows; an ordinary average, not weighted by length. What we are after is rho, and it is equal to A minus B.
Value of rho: -12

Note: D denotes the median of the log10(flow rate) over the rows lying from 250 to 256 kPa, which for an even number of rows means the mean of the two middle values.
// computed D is 1.76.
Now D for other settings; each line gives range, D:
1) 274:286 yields 1.99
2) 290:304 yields 2.01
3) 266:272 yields 1.91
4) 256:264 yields 1.79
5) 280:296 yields 1.99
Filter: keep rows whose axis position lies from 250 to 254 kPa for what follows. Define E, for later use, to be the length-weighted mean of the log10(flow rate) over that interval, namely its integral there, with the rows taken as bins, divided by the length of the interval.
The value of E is 1.79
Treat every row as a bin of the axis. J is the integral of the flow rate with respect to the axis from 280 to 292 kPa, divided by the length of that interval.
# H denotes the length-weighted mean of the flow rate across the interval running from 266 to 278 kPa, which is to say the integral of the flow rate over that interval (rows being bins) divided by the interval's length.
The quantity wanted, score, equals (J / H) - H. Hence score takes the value -87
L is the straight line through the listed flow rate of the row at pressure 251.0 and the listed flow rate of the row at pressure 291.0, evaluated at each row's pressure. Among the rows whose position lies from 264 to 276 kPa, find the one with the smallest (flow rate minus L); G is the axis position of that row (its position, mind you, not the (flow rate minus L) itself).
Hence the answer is 265.0 kPa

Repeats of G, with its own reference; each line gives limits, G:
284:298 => 287.0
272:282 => 277.0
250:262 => 261.0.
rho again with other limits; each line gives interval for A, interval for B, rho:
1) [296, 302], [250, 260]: 46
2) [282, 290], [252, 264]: 36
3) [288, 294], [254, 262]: 39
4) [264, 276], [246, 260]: 22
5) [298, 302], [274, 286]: 10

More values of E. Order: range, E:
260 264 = 1.81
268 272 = 1.92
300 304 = 2.03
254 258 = 1.76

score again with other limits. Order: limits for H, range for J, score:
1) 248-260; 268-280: -59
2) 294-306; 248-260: -106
